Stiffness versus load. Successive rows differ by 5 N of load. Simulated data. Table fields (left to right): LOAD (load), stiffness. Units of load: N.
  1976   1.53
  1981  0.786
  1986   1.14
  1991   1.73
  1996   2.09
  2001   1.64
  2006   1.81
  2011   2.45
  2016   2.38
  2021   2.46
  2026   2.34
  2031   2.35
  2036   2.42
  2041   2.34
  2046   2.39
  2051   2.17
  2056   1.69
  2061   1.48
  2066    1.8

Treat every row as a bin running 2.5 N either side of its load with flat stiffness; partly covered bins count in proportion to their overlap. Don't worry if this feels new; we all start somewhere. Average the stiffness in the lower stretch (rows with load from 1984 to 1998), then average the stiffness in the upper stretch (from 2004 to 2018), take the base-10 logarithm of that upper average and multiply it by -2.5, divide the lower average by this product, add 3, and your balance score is 1.1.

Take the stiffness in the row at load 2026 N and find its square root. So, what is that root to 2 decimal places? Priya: 1.53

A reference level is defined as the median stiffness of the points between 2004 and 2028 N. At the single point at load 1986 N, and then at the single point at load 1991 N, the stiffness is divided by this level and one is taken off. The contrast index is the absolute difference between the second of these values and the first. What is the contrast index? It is 0.25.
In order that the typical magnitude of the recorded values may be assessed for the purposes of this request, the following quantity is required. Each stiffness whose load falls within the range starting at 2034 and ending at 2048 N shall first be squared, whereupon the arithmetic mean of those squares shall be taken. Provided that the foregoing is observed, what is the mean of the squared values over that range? 5.7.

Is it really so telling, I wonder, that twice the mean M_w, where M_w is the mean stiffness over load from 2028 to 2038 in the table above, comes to 4.8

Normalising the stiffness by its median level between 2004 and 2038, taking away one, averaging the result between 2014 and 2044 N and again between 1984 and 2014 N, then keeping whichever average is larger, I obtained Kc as 0.001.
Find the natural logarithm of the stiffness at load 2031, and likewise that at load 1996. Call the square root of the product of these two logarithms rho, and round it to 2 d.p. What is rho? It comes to 0.79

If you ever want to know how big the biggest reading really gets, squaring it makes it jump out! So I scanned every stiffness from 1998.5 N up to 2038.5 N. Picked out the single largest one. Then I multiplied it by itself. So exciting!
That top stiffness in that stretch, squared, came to 6.05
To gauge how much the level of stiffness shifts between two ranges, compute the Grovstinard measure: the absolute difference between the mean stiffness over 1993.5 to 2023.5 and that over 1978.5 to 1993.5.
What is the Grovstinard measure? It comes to 0.92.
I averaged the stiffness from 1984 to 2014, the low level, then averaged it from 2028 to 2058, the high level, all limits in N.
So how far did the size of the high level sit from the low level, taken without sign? 0.4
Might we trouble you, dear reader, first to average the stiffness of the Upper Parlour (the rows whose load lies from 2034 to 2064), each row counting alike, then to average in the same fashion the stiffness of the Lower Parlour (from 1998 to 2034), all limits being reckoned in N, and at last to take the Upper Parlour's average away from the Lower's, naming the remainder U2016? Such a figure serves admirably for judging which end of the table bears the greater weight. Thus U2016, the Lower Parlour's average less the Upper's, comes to 0.1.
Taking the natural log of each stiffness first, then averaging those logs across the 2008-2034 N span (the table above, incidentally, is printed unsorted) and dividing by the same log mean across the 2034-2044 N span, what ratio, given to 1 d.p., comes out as 1.0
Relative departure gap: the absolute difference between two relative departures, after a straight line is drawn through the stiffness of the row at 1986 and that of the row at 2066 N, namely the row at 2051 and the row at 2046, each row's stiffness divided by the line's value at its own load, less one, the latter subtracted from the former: 0.17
